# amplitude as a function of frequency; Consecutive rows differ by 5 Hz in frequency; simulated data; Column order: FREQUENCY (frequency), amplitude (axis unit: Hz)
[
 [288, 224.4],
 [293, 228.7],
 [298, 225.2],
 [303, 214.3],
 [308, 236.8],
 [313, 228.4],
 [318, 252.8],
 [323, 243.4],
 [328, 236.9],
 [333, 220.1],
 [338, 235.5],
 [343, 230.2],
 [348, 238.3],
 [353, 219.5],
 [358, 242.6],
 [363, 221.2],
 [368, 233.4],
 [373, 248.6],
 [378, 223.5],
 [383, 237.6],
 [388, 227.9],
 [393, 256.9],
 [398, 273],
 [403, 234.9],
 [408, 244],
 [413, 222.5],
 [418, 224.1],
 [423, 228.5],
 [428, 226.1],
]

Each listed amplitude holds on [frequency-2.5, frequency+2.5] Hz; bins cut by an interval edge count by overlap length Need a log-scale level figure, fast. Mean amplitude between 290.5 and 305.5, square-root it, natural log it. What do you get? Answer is 2.703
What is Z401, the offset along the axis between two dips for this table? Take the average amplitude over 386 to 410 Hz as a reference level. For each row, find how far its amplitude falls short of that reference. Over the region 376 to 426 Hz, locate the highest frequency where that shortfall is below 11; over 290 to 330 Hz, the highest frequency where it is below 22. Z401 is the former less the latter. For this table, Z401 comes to 80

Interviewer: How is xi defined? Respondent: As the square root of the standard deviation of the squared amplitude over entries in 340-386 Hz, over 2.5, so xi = 27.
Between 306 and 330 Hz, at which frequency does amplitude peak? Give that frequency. 318 Hz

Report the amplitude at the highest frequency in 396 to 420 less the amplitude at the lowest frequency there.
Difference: -49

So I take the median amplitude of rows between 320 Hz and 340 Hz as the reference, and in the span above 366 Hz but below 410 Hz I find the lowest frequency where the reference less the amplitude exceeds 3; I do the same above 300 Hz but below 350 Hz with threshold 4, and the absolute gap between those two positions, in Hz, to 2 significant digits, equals 75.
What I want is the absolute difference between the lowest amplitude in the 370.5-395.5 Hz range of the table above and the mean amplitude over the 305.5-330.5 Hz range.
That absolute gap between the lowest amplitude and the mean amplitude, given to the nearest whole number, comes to 16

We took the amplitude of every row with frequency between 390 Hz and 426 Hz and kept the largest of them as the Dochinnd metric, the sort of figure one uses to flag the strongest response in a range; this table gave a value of 273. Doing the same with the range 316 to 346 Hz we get 252.8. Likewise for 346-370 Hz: 242.6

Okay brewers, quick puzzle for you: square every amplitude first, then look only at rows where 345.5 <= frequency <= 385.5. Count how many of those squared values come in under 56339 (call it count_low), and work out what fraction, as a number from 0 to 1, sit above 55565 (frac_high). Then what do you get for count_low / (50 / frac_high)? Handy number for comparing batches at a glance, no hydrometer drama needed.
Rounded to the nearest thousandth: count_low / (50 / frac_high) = 0.040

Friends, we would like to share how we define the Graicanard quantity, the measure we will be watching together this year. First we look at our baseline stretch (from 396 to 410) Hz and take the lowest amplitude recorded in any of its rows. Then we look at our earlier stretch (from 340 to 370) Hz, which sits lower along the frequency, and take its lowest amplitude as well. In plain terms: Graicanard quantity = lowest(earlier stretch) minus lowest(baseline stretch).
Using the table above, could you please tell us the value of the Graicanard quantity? -15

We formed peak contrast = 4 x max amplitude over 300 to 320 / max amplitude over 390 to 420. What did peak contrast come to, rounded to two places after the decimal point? 3.70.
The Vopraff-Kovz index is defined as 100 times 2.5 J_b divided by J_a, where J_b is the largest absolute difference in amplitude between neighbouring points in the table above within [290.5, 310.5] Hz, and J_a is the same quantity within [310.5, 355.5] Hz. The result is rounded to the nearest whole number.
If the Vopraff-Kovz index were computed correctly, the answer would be 231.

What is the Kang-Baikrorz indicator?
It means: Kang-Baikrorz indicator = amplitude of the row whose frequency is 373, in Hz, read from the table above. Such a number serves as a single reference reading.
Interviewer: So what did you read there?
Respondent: 248.6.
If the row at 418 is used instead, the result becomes 224.1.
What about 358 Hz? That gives 242.6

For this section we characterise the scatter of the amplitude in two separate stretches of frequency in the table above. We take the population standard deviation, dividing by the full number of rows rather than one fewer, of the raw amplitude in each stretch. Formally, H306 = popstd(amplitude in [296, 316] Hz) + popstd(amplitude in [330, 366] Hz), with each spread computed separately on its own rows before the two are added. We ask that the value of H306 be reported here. 16.9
